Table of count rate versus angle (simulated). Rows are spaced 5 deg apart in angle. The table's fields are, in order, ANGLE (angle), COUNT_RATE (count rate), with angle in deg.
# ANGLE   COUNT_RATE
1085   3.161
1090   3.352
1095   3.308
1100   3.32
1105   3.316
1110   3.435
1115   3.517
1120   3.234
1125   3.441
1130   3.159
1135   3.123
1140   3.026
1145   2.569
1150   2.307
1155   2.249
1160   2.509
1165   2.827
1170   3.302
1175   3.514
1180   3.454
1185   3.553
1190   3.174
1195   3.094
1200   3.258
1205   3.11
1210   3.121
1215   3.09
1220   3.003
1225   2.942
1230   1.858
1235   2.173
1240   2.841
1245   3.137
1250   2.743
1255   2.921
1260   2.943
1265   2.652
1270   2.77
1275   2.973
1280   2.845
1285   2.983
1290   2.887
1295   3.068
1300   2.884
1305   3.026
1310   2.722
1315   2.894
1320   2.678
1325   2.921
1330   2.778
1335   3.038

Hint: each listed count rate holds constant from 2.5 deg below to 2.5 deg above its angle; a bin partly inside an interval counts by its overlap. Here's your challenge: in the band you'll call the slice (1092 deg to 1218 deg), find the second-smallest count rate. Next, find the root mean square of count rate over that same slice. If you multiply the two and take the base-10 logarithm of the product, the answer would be 0.86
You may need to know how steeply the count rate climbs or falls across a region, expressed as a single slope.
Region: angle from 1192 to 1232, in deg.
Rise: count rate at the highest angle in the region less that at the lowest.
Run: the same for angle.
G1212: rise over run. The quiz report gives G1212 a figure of -0.035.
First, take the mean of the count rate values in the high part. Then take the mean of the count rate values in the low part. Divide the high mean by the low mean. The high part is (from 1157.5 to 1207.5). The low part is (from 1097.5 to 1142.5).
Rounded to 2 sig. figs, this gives 0.97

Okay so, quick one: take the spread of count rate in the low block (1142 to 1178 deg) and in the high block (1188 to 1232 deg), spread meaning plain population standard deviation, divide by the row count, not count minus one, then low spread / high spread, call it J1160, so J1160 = 1.13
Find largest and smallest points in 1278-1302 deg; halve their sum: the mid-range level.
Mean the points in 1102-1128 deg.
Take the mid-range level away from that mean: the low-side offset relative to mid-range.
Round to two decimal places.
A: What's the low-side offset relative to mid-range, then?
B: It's 0.43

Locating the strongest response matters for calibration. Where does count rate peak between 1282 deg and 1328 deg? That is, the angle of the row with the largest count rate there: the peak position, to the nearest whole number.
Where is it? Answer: 1295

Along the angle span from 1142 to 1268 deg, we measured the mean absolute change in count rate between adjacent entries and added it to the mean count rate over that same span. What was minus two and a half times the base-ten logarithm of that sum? -1.24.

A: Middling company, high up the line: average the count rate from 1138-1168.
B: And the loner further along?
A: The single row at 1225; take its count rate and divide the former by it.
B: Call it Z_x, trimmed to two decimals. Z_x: 0.88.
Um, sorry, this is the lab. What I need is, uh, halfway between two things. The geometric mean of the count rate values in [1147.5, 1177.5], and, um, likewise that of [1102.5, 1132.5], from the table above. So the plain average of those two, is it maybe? 3.05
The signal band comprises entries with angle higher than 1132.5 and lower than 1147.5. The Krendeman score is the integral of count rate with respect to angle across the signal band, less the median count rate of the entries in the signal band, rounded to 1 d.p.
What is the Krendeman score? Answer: 40.6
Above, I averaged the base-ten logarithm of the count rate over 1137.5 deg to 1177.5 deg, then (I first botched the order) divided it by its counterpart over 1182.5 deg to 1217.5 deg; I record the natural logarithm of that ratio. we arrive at -0.14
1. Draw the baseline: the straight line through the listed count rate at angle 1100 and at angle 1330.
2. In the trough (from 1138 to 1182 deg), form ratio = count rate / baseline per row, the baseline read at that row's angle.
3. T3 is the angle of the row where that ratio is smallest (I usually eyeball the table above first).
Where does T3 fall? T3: 1155 deg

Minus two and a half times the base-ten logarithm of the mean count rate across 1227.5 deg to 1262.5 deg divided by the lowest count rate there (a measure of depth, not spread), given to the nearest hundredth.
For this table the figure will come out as -0.39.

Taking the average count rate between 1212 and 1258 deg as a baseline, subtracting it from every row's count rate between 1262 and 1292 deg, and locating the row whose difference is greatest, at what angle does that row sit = 1285 deg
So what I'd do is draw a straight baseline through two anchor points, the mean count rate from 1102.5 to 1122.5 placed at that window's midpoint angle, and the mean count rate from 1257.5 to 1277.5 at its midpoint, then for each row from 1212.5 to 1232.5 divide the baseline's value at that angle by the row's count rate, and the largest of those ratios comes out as 1.60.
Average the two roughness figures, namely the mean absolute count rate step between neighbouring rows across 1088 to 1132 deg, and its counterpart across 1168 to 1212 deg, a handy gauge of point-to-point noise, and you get 0.14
